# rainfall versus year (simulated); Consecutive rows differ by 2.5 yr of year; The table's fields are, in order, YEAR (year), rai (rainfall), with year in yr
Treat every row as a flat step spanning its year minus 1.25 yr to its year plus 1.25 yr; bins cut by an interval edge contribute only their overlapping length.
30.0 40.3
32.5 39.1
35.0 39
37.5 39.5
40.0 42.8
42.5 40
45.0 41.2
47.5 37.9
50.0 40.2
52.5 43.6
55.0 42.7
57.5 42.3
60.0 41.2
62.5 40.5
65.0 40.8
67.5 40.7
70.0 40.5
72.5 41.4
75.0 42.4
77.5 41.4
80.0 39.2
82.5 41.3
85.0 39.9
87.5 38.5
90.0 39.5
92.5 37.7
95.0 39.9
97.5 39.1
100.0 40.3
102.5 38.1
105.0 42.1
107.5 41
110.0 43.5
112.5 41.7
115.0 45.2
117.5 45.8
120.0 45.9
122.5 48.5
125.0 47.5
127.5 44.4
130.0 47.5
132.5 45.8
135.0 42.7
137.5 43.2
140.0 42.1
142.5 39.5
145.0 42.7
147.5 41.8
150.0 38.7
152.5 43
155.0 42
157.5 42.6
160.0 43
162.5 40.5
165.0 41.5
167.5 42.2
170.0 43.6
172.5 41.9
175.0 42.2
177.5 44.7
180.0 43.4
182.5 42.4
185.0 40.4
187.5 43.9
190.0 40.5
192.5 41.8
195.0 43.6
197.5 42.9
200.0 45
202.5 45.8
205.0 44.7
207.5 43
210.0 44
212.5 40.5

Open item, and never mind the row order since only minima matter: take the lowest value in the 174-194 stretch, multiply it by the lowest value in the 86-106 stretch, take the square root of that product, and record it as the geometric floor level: 39.0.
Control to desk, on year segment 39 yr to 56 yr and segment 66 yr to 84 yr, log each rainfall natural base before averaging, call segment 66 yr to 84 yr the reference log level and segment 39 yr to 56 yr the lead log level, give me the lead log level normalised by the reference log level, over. 1.00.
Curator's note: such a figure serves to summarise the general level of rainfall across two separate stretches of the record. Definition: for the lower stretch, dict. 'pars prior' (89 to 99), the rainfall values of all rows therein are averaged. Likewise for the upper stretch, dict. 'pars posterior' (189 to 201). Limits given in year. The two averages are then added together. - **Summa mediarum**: 81.8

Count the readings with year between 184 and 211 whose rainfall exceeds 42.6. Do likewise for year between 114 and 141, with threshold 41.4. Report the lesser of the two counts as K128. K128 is 8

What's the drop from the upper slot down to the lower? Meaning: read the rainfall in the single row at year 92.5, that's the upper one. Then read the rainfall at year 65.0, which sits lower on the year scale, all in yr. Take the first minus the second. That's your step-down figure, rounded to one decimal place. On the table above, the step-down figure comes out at -3.1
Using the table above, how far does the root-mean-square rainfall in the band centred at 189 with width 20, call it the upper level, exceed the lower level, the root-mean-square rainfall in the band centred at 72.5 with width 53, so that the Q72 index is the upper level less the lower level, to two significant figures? 1.8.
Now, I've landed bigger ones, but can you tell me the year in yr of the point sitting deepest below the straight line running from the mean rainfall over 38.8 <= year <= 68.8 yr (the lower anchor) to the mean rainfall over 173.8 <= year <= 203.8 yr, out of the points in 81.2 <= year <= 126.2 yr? 92.5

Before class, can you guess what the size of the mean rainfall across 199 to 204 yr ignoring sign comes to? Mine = 45.4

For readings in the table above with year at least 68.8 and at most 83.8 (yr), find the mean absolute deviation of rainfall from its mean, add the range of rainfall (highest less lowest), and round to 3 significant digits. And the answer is 3.99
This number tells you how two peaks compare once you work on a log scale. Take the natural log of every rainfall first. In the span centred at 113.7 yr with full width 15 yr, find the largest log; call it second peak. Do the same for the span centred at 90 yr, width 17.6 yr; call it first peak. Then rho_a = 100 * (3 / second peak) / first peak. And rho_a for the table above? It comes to 21.1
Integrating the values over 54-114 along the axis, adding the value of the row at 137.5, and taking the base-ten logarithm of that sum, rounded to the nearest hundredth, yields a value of 3.39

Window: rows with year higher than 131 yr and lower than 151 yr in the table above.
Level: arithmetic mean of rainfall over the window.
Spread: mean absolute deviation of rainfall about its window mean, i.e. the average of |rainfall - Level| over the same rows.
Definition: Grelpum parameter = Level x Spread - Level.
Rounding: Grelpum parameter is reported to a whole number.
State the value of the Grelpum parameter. 23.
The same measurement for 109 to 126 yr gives 32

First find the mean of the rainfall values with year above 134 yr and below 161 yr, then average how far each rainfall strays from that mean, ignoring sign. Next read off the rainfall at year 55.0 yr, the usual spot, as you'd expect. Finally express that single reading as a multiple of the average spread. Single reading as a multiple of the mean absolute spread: 40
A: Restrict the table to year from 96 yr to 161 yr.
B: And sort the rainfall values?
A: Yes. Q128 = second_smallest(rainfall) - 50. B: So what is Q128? -11.3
